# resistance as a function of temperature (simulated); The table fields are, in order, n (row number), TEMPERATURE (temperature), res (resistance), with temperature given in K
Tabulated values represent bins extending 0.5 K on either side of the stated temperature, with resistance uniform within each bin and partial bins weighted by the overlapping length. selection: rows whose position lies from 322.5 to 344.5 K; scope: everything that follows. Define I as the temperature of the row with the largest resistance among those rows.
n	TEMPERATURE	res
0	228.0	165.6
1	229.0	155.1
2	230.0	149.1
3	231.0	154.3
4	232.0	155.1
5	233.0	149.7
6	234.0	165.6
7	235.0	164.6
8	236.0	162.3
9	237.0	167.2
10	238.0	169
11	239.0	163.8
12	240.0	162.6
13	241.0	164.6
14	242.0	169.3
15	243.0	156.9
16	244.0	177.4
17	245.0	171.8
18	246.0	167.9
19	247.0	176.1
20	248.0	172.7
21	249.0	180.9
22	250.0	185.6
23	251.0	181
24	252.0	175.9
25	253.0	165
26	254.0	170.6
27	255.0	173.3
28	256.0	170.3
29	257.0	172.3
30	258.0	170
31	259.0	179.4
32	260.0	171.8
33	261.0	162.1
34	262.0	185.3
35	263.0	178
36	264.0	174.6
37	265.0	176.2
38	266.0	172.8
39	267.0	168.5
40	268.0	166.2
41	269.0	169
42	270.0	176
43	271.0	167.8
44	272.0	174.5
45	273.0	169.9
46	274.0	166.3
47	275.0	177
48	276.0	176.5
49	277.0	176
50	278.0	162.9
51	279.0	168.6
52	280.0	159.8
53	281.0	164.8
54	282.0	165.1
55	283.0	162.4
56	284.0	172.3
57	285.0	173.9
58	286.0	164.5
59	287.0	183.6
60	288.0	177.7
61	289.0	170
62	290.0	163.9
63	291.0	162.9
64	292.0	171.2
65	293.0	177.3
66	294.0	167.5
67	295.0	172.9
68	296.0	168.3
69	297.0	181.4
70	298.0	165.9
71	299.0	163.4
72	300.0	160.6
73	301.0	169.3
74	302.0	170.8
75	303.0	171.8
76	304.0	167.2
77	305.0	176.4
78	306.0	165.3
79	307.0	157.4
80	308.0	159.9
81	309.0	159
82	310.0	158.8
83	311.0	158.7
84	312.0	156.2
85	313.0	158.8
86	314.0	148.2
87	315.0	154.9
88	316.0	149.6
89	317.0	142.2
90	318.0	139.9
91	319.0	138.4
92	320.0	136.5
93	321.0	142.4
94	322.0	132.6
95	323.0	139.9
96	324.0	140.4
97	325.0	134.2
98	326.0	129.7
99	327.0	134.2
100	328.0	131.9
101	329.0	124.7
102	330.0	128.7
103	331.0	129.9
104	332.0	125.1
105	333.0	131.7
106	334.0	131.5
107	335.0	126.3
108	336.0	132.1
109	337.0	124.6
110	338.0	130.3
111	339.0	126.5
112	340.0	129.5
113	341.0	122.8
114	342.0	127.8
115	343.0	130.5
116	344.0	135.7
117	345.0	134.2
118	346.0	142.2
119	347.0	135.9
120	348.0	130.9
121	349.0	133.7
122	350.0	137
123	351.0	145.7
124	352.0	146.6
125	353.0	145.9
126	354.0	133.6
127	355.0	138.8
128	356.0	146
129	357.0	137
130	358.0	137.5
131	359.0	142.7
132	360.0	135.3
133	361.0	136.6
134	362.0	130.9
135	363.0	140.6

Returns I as 324.0 K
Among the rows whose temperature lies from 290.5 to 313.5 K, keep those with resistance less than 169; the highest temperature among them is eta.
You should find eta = 313.0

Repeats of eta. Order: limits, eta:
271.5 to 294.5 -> 294.0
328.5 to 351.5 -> 351.0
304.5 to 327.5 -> 327.0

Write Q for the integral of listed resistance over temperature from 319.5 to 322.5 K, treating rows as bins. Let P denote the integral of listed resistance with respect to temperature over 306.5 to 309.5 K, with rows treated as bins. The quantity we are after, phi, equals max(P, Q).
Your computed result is 476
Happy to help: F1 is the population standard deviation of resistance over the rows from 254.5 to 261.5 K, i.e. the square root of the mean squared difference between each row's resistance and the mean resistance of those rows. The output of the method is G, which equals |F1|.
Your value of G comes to 4.8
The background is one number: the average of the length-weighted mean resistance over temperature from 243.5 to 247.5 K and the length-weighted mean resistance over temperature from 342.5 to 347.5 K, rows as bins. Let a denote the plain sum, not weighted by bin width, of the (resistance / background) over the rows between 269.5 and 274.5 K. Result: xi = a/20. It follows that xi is 0.277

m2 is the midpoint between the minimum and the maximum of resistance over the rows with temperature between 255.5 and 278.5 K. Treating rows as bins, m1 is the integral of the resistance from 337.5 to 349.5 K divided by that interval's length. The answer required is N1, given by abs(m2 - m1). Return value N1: 42.0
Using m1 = 132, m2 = 174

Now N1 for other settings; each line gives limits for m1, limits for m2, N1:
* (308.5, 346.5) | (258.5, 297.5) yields 35.2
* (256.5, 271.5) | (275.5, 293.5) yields 1.0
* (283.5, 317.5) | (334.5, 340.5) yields 37.0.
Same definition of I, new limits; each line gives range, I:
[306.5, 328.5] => 308.0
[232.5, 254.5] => 250.0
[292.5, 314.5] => 297.0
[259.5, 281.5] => 262.0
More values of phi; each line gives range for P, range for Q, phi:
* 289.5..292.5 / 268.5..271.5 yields 513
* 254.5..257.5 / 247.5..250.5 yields 539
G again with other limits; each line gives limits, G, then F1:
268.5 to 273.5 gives 3.2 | 3.2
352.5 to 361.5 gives 4.3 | 4.3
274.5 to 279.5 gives 5.6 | 5.6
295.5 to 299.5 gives 6.9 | 6.9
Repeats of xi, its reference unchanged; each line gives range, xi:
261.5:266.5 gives 0.287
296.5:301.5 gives 0.272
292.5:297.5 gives 0.281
